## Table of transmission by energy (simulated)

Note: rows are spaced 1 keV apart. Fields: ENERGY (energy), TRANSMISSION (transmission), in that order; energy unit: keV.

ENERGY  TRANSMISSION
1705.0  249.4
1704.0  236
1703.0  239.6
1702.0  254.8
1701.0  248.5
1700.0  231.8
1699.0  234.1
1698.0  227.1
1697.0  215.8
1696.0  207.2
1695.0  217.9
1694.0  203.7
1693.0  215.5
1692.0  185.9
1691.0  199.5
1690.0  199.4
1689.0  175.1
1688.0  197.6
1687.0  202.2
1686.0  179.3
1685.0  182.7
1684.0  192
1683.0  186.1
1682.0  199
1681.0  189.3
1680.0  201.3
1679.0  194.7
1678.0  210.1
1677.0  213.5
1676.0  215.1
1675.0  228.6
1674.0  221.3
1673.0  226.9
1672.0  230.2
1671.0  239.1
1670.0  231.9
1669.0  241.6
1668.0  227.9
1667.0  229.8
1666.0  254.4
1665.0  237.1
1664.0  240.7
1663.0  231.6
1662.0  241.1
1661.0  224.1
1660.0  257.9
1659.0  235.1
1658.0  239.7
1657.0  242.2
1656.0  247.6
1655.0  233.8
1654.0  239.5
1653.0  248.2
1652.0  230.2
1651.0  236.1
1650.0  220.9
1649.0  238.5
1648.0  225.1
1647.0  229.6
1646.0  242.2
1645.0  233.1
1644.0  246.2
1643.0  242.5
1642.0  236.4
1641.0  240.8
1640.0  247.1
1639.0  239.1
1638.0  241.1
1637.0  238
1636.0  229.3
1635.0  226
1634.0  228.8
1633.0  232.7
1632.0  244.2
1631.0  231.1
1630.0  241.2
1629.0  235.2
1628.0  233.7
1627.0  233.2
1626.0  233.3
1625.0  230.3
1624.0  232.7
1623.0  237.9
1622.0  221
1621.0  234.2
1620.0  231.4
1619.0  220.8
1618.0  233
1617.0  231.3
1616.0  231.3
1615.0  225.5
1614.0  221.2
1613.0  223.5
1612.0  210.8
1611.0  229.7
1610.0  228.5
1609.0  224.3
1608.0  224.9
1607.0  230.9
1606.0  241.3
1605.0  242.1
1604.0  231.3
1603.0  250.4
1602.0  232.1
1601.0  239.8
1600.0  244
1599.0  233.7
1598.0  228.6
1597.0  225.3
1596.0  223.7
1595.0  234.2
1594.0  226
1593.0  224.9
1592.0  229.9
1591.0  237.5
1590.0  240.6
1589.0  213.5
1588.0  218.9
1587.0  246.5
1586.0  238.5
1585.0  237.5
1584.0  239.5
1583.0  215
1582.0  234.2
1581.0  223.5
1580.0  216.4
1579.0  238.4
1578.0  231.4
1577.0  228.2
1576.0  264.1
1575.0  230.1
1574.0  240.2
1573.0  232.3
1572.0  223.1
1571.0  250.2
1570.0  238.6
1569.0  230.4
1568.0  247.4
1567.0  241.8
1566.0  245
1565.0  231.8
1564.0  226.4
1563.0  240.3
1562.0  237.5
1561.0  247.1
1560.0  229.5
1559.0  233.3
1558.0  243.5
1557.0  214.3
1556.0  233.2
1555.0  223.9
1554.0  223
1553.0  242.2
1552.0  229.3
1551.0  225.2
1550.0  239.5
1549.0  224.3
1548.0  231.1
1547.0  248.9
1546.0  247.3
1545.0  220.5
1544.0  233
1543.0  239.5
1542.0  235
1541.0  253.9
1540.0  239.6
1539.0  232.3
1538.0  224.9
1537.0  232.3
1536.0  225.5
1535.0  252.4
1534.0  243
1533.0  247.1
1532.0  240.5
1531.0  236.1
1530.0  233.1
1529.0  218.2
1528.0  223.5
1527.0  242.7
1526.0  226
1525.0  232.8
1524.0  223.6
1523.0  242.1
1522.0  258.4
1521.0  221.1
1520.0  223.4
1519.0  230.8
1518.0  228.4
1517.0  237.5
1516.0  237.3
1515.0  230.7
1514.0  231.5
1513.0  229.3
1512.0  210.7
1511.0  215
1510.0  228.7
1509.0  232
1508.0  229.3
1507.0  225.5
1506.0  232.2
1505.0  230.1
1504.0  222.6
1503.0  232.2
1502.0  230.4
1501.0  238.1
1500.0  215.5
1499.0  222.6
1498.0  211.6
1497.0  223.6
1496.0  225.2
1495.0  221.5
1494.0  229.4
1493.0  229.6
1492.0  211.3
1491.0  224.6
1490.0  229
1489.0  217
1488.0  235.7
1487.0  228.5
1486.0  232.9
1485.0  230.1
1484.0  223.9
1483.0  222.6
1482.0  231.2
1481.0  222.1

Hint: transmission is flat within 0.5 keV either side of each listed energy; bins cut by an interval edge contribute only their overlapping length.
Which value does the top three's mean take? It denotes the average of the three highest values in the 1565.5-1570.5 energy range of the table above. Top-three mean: 245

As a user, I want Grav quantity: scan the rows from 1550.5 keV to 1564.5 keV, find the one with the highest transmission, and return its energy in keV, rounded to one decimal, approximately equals 1561.0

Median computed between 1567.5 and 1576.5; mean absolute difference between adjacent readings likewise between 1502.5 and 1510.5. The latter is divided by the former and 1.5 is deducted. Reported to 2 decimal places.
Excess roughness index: -1.48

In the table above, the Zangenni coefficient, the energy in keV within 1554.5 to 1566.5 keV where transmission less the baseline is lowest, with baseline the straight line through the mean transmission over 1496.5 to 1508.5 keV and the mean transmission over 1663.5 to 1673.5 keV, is 1557.0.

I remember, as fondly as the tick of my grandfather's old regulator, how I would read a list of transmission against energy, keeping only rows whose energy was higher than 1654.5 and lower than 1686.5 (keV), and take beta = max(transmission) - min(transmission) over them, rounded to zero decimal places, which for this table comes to 79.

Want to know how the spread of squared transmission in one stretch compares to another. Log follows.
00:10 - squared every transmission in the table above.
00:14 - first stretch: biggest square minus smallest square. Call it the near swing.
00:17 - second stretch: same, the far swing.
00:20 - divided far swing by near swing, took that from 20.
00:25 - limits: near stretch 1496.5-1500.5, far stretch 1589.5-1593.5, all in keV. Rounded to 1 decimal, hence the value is 18.6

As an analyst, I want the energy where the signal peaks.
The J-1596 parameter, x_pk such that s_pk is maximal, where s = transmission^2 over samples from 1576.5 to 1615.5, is 1603.0 keV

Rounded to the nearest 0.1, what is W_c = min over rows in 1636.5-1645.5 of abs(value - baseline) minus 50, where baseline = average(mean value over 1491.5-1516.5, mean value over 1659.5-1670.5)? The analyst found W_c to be -48.8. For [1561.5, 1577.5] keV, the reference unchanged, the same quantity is -49.9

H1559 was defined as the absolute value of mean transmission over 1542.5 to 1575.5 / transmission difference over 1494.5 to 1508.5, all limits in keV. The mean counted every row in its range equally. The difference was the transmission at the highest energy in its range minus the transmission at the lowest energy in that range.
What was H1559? 30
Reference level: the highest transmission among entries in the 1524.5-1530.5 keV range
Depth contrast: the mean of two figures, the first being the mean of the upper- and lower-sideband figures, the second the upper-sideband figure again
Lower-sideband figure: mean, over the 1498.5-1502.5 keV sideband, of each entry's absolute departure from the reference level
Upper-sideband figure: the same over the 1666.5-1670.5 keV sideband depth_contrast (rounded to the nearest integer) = 11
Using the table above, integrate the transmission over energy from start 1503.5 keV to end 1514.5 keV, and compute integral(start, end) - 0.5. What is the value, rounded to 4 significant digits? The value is 2486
